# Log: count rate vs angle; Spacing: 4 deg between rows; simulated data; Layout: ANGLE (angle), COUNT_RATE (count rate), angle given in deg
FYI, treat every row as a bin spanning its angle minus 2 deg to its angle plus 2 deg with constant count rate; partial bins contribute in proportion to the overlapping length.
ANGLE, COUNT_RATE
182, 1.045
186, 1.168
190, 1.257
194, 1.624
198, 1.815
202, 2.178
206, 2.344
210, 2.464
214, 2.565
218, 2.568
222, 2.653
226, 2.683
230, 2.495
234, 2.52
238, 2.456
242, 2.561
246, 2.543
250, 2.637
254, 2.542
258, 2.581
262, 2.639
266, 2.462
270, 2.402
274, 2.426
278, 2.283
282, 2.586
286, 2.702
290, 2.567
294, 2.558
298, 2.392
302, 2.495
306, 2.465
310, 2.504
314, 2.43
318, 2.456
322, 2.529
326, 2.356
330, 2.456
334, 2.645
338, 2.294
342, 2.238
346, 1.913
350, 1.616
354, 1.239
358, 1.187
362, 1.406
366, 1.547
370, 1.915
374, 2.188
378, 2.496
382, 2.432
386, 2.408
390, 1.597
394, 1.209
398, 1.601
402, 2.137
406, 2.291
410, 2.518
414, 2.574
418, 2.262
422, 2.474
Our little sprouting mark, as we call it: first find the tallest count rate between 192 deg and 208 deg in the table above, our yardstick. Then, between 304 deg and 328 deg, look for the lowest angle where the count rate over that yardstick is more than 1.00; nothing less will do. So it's 306 deg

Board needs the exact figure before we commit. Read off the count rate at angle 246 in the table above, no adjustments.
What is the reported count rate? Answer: 2.543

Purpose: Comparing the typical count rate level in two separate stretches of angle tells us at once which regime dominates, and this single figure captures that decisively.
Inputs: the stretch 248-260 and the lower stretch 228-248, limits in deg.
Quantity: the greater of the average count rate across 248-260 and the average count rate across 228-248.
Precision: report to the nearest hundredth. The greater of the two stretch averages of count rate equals 2.59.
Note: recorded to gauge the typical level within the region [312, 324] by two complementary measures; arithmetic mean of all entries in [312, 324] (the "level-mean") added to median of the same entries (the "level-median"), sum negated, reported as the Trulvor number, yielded -4.93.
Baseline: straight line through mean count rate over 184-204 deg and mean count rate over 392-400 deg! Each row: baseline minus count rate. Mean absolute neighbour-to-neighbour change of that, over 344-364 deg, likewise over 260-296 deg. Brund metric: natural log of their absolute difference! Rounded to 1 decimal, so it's -2.2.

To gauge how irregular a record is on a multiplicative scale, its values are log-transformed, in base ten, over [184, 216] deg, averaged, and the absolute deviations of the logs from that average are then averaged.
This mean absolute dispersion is 0.11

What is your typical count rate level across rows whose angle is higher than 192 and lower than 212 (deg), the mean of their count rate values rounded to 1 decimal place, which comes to 2.1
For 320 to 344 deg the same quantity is 2.4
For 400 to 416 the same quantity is 2.4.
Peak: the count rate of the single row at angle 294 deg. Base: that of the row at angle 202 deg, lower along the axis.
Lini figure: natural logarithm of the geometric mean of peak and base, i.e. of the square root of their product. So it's 0.86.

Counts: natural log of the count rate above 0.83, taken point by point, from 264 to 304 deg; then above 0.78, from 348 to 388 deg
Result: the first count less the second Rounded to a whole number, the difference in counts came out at 5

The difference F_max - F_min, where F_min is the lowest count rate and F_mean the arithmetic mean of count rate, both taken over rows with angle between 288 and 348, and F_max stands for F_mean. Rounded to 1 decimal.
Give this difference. 0.5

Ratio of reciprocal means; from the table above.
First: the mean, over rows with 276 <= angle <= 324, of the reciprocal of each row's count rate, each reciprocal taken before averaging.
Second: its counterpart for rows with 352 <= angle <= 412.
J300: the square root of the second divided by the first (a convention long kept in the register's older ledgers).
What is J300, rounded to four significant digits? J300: 1.195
